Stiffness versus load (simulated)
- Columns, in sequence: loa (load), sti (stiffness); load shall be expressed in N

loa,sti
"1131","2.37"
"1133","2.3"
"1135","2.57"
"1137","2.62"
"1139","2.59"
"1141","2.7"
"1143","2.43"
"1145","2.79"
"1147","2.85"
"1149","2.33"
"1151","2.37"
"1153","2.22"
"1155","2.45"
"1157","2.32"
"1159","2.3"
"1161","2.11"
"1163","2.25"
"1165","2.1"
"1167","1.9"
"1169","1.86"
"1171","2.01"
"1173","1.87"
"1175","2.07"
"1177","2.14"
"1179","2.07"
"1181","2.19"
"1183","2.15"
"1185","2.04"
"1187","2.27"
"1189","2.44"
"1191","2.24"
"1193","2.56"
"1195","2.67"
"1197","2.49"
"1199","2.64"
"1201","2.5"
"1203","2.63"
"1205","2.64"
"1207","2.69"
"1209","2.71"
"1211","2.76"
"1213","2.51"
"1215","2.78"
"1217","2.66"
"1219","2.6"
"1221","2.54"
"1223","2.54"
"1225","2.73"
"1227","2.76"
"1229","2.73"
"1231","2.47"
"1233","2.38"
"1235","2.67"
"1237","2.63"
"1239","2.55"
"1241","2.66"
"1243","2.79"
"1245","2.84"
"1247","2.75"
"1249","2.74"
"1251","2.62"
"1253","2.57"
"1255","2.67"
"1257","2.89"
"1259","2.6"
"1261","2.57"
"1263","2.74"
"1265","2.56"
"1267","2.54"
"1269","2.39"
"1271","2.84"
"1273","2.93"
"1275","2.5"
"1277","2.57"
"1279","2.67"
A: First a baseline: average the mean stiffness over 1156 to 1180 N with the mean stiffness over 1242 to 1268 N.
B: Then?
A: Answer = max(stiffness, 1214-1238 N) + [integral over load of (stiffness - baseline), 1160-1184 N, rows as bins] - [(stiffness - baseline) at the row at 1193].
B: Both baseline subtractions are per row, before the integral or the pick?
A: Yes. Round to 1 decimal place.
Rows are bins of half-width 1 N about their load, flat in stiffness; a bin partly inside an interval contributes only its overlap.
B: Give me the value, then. -5.2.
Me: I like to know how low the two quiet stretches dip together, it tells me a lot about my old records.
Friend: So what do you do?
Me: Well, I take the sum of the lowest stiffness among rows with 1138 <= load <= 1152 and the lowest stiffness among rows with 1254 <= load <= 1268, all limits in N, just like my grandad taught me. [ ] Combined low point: 4.9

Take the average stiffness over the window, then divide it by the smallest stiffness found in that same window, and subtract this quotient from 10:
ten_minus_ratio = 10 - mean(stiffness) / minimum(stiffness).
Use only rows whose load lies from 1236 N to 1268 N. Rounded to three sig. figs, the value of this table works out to 8.95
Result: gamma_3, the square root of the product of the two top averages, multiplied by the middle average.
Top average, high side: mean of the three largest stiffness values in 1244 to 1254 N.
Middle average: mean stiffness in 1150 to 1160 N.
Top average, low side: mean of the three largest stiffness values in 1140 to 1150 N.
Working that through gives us 6.5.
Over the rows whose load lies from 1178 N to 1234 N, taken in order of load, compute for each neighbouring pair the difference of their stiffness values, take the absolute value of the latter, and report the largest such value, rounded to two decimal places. 0.32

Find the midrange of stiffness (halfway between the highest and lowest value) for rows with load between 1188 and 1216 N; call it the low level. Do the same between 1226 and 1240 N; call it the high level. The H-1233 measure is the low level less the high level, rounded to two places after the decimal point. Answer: -0.06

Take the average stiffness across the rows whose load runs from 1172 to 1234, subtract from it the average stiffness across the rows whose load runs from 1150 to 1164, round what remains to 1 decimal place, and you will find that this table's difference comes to 0.2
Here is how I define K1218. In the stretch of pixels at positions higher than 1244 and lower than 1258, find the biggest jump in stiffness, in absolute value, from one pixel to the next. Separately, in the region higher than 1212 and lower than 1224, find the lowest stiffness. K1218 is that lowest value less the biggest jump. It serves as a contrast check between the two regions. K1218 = 2.29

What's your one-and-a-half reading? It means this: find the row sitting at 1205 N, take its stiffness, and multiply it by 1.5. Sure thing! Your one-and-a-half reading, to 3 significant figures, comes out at 3.96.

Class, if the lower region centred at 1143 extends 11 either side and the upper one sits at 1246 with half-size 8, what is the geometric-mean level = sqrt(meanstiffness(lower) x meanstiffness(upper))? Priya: 2.61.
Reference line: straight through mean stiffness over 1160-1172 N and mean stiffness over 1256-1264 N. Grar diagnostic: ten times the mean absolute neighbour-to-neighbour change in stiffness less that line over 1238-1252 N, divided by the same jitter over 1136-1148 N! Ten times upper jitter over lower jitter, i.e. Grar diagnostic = 5.2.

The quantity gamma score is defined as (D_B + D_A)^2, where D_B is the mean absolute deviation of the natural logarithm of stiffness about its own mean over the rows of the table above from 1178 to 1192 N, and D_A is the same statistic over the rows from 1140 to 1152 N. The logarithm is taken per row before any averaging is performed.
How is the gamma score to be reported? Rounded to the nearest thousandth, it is 0.015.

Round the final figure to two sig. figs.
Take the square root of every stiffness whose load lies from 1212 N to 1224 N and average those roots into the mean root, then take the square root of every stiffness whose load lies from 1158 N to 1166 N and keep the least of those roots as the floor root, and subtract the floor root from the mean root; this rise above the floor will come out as 0.16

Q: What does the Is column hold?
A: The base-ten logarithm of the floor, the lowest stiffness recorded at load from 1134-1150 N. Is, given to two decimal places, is 0.37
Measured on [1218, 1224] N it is 0.40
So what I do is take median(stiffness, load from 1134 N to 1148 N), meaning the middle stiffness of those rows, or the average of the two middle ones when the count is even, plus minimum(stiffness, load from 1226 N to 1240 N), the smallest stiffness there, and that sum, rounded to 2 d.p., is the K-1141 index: 5.00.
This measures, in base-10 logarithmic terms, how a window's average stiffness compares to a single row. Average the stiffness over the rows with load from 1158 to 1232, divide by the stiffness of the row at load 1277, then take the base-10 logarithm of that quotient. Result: -0.031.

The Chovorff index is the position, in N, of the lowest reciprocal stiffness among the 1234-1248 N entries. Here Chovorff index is 1245 N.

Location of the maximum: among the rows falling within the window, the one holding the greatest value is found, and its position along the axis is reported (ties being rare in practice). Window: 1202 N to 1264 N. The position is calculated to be 1257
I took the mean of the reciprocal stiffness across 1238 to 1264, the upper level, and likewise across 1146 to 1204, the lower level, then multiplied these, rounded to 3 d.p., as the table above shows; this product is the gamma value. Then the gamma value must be 0.165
